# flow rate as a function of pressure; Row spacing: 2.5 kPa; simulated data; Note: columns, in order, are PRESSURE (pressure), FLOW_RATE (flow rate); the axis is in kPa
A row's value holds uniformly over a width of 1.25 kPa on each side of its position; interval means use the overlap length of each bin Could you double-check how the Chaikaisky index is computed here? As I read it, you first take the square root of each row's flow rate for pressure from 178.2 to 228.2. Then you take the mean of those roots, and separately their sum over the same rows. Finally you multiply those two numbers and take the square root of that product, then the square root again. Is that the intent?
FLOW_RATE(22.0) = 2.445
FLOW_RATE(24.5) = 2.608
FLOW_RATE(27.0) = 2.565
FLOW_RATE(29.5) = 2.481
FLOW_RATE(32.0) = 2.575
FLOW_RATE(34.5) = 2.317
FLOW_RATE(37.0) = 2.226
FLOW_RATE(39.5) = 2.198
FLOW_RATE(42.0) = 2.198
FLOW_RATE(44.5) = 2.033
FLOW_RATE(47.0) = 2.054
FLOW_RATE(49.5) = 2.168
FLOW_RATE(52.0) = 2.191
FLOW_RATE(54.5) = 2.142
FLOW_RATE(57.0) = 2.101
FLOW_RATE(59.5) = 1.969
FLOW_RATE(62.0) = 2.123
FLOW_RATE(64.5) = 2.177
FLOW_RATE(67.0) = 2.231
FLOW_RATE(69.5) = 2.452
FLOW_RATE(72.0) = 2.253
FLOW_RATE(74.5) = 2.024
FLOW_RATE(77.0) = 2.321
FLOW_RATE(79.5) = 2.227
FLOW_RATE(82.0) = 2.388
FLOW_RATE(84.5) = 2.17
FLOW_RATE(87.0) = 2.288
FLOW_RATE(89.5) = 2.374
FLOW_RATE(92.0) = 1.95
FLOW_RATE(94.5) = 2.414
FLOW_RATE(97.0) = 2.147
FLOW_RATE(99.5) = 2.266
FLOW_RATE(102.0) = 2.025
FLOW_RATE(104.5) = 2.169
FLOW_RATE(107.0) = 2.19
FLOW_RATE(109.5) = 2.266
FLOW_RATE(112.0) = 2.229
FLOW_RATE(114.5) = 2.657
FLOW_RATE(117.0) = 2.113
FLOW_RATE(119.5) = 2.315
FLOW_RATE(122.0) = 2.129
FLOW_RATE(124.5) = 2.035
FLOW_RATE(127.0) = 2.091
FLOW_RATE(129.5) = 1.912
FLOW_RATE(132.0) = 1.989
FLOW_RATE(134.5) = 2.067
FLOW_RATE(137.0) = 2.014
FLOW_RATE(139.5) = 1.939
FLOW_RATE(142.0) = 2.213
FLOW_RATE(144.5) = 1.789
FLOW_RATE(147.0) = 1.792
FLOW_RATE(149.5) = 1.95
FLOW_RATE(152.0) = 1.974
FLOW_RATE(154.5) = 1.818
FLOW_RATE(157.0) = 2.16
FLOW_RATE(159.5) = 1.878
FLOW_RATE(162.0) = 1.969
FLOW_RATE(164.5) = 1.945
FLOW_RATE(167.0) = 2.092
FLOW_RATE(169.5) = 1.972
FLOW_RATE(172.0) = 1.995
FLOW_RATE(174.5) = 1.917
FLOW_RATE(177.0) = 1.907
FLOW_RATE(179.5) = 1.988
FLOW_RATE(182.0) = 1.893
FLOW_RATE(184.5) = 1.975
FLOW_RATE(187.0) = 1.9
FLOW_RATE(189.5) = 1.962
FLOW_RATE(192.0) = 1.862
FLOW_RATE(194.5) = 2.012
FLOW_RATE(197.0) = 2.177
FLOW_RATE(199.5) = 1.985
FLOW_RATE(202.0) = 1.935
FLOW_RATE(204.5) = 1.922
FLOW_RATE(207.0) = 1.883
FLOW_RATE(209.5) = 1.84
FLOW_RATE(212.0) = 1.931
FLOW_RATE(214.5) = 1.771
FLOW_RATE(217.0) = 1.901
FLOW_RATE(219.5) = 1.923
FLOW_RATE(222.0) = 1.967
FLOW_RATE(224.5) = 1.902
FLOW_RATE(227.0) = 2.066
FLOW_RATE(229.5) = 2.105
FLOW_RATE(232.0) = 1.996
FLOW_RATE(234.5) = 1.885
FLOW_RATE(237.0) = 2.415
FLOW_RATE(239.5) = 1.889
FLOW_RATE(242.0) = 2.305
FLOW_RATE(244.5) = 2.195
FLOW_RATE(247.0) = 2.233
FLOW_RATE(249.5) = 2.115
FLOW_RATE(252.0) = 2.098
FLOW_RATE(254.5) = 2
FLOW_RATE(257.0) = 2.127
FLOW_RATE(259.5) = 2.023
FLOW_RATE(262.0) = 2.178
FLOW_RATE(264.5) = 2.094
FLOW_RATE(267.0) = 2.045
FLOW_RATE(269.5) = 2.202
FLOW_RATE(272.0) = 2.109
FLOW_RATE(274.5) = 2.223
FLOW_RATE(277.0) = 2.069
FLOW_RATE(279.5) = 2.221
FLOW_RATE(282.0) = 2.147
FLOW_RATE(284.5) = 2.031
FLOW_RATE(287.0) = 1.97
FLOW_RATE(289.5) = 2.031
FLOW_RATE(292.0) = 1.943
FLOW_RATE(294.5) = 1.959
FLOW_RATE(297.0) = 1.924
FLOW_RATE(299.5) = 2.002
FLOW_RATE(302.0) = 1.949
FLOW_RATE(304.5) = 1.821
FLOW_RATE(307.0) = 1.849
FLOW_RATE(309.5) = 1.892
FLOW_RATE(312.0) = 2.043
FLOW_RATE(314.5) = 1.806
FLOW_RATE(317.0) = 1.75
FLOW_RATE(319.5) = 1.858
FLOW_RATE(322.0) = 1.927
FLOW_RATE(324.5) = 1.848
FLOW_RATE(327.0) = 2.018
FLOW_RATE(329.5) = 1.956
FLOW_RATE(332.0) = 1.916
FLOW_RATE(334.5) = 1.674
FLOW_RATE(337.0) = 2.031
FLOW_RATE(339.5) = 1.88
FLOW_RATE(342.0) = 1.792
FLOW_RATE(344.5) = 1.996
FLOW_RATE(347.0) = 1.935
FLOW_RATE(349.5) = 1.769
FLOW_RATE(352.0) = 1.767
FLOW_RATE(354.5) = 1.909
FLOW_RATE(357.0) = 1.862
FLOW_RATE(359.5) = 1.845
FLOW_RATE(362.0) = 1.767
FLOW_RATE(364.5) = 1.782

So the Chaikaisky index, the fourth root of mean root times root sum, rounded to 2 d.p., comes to 2.50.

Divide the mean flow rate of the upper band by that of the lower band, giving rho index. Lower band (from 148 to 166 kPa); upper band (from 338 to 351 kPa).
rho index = 0.96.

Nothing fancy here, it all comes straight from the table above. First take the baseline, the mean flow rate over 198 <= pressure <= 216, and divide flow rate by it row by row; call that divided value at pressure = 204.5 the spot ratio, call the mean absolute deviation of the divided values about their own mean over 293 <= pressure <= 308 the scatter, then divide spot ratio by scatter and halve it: 17.5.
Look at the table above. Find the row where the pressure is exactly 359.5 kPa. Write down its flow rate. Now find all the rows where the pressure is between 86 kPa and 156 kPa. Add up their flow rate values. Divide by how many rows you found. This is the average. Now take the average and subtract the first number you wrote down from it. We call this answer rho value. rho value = 0.27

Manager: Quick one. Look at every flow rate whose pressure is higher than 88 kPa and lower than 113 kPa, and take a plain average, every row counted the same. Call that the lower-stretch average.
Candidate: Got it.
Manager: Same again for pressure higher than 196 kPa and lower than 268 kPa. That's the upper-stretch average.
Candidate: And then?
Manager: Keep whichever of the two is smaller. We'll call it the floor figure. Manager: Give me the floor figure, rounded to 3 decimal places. 2.031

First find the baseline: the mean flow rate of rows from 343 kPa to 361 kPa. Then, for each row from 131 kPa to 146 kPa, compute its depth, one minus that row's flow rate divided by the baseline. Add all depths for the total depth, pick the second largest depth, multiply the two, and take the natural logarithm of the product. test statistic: -4.1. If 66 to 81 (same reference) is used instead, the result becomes -1.4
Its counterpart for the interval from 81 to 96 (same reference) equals -1.6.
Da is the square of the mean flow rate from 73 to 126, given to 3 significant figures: 4.94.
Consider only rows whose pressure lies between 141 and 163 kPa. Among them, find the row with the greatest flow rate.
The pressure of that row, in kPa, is 142.0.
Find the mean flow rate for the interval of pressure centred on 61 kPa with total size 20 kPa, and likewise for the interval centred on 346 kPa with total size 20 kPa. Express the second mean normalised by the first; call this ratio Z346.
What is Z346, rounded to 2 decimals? 0.87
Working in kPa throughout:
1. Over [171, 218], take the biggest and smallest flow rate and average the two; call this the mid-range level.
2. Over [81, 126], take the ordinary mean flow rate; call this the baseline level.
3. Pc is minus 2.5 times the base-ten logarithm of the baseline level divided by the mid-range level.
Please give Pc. -0.13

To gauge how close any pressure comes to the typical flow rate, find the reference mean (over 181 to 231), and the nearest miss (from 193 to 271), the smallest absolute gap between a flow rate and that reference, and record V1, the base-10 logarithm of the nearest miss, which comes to -2.0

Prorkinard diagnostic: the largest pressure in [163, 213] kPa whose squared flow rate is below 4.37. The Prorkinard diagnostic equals 212.0 kPa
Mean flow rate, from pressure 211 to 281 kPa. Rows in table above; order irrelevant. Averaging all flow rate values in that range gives 2.07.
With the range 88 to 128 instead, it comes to 2.21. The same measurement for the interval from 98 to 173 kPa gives 2.07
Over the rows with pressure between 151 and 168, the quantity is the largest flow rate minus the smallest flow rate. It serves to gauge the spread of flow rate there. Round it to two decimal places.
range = 0.34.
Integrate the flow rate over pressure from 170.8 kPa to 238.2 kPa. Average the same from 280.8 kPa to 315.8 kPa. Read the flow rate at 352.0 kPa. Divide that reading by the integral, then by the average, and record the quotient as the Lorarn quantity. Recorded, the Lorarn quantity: 0.007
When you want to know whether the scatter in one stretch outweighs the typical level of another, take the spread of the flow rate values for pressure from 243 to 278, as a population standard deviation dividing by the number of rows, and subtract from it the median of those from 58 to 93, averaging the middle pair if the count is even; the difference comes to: -2.16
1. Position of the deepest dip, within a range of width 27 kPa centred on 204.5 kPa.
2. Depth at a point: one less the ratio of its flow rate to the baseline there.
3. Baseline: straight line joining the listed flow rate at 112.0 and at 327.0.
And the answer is 214.5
